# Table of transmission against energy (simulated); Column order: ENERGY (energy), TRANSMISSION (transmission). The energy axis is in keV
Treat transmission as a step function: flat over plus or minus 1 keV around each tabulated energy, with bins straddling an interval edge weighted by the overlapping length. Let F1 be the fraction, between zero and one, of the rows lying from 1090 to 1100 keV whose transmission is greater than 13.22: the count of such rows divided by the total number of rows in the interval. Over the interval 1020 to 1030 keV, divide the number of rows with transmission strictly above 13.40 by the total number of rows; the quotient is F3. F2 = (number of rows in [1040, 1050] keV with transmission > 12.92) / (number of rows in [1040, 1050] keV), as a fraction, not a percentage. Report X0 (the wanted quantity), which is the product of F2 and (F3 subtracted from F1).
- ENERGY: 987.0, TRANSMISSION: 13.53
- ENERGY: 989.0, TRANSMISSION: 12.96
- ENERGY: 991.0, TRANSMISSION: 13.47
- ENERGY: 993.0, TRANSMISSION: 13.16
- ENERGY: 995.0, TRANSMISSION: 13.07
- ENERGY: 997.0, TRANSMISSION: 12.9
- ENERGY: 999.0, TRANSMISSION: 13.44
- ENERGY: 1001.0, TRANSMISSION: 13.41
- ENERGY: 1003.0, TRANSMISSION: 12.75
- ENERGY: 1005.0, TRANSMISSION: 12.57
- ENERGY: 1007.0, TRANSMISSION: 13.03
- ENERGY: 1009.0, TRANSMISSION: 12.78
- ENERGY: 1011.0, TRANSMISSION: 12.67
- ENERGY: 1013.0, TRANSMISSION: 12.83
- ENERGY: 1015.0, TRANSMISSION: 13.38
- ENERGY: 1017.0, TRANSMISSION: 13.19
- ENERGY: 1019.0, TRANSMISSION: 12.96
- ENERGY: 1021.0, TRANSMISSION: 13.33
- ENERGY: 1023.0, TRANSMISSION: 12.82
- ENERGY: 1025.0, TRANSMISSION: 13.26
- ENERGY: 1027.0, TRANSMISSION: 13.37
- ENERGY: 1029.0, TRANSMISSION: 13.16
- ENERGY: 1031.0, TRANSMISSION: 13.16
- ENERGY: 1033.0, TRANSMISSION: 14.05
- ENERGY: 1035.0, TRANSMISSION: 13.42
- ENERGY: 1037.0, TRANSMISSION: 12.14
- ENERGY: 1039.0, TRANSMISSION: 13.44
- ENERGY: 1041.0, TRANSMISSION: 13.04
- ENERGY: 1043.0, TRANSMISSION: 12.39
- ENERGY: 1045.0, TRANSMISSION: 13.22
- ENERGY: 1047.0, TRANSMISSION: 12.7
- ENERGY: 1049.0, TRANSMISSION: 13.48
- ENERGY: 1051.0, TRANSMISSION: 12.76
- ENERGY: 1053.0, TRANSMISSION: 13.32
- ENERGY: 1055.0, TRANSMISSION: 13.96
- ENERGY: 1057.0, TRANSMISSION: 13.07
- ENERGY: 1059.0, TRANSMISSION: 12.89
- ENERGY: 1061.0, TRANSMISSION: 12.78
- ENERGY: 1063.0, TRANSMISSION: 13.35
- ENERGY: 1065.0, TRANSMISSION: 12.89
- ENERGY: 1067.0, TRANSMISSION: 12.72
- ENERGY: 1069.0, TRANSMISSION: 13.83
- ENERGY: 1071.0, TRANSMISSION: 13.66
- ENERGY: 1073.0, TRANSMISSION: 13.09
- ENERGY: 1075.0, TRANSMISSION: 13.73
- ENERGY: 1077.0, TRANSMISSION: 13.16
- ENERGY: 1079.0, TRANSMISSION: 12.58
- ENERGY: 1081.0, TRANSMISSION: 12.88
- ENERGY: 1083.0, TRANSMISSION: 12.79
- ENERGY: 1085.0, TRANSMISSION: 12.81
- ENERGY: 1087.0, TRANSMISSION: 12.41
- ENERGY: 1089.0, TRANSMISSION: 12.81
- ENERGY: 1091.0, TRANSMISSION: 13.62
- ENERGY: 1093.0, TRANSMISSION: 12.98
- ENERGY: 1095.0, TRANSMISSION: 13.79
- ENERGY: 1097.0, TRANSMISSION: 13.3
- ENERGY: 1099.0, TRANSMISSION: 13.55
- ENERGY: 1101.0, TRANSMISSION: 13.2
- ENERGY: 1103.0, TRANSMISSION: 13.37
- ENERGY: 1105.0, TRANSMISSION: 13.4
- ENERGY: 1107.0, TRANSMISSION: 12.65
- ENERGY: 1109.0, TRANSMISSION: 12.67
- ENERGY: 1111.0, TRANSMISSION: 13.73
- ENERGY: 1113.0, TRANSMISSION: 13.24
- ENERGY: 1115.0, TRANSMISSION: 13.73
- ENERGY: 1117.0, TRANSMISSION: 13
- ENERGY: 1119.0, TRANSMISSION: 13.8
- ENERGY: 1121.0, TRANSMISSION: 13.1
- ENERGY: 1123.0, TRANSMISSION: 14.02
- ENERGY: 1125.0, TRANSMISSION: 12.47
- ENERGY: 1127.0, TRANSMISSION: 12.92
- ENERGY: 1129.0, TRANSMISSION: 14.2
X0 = 0.48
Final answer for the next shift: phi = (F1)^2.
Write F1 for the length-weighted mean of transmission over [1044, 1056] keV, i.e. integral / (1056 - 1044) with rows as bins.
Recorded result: 175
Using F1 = 13.2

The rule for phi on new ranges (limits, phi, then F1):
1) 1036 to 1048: 164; 12.8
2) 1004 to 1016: 166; 12.9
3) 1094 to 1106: 180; 13.4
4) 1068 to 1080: 178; 13.3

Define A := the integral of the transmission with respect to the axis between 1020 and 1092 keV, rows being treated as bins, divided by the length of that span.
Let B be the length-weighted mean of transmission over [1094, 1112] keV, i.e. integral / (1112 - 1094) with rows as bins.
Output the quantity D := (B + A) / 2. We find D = 13.2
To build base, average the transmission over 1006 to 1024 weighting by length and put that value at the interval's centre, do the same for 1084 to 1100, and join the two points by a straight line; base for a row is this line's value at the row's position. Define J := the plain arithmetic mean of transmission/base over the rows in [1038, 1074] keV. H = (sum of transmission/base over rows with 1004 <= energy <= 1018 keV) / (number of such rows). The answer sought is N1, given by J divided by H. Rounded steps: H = 0.99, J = 1.00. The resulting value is 1.01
